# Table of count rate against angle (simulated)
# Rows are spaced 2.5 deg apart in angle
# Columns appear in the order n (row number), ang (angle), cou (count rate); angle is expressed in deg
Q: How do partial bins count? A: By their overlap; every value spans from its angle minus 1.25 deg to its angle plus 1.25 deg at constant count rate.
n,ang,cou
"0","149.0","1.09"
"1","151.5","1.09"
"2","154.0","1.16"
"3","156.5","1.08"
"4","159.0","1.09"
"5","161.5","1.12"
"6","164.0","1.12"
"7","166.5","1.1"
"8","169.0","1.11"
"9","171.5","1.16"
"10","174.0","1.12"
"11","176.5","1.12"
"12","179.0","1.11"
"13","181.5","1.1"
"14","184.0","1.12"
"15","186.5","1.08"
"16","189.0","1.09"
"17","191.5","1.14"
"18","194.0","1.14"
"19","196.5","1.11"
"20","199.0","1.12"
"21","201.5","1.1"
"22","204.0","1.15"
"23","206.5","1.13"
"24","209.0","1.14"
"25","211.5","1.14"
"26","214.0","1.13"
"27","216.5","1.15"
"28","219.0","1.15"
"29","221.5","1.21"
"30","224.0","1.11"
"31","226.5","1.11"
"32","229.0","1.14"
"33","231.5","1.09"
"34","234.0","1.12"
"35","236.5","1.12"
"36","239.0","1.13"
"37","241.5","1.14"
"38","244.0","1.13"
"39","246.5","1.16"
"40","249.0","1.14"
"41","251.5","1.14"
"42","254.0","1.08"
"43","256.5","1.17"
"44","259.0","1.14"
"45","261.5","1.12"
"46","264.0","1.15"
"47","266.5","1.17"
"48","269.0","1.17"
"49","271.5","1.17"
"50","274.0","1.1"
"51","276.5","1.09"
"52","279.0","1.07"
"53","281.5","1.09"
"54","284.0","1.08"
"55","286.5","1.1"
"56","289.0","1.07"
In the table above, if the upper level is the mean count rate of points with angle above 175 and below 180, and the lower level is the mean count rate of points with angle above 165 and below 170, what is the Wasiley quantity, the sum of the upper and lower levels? 2.22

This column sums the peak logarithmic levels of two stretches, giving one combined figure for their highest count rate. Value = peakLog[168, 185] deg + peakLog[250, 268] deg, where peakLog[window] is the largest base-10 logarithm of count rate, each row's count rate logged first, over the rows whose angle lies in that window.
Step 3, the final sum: 0.133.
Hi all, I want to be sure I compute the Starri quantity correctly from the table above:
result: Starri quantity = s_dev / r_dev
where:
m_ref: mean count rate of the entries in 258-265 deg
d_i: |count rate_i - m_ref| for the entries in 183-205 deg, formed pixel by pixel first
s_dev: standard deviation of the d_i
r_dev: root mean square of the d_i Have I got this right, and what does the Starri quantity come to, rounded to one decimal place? 0.6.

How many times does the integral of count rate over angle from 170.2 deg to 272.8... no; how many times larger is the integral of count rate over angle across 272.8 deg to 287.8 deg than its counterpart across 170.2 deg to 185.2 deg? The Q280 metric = 0.97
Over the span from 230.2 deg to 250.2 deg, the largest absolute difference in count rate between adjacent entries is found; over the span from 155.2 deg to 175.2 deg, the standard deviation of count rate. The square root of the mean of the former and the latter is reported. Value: 0.16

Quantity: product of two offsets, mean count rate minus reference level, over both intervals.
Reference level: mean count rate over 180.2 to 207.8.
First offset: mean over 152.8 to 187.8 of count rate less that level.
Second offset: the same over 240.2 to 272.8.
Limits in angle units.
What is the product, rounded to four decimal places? -0.0001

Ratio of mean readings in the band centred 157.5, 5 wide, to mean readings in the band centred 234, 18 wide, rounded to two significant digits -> 0.97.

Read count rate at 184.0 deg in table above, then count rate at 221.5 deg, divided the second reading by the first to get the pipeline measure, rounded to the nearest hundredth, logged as 1.08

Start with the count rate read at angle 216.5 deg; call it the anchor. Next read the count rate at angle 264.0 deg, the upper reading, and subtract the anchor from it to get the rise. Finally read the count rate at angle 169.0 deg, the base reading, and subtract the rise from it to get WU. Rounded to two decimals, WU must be 1.11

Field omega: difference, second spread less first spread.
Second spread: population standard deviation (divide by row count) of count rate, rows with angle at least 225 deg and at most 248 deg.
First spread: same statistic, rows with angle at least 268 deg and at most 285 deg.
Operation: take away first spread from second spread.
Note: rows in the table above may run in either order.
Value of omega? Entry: -0.020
